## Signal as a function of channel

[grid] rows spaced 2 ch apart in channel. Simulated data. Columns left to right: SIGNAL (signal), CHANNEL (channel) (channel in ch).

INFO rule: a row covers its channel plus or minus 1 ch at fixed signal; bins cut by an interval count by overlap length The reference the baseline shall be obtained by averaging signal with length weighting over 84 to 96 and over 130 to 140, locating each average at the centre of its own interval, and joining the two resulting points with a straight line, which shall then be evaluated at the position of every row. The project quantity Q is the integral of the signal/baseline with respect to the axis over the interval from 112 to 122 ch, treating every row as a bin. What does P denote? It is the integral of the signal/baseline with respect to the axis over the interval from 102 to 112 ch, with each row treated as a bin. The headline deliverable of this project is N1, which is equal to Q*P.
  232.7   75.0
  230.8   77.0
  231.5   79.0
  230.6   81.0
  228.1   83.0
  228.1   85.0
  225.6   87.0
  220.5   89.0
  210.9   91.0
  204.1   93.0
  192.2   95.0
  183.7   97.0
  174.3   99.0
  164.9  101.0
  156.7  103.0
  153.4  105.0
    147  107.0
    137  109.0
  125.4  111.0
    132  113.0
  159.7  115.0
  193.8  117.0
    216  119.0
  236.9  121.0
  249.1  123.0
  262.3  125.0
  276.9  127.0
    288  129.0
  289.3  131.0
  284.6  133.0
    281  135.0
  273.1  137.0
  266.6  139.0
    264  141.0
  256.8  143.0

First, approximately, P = 6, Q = 7.4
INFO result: 45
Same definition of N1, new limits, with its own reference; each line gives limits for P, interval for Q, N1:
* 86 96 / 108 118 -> 59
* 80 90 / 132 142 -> 107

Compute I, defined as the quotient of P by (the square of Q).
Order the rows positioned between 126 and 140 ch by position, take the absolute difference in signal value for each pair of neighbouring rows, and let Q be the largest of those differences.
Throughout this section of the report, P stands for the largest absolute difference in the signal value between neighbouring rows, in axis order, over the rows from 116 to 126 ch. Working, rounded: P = 22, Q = 11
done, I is 0.18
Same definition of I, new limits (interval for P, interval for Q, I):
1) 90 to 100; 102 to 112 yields 0.09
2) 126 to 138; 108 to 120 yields 0.01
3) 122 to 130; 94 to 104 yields 0.17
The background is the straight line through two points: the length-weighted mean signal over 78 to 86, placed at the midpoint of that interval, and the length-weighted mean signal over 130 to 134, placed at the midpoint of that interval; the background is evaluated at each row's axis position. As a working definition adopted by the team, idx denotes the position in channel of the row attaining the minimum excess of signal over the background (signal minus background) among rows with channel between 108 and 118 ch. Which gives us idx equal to 111.0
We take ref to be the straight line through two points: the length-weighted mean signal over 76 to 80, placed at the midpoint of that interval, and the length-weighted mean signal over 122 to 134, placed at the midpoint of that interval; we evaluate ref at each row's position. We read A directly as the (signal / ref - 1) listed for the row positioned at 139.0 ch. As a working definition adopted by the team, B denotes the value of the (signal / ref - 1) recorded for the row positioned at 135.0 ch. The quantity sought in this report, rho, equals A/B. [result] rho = 101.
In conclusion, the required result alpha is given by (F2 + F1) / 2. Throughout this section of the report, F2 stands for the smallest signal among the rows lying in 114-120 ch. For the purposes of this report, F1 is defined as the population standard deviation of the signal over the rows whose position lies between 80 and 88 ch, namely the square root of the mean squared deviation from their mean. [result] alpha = 81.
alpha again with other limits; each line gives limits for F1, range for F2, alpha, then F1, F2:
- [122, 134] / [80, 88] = 120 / 14.7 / 225.6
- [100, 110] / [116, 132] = 102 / 9.4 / 193.8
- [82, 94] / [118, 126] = 113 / 9.1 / 216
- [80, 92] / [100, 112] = 66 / 6.6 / 125.4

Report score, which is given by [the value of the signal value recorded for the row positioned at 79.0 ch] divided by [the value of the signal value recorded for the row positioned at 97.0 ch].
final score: 1.3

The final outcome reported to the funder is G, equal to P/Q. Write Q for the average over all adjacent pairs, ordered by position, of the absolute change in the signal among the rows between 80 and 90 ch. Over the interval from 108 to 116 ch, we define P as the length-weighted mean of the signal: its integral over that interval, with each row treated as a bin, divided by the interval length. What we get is 55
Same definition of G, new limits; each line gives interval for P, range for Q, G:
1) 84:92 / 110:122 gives 10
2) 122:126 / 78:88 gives 173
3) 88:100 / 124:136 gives 28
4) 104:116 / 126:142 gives 26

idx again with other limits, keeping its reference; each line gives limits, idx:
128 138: 137.0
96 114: 111.0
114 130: 115.0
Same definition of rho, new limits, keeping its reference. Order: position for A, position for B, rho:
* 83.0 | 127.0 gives -3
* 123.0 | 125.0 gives 2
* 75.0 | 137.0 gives -1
